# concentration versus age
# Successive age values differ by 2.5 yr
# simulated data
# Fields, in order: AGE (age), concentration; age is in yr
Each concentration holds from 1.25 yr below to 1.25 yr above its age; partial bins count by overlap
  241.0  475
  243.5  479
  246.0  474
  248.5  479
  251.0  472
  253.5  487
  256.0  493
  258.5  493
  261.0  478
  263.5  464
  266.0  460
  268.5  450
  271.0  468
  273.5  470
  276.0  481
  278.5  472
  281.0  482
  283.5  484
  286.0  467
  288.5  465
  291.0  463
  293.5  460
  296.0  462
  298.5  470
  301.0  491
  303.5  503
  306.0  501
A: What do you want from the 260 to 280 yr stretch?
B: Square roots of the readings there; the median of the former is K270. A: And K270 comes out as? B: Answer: 21.7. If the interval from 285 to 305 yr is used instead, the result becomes 21.6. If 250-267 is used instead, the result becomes 21.9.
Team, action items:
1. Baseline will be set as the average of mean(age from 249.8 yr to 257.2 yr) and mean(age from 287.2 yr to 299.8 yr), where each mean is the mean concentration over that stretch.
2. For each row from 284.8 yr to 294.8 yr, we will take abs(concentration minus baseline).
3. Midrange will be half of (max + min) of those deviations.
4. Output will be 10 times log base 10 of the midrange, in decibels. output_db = 10.2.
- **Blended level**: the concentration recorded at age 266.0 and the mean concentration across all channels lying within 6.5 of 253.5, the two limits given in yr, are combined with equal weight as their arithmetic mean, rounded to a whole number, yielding 472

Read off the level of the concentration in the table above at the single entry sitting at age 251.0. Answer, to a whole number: 472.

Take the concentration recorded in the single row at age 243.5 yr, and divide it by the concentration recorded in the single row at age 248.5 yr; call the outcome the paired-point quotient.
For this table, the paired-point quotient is 1.00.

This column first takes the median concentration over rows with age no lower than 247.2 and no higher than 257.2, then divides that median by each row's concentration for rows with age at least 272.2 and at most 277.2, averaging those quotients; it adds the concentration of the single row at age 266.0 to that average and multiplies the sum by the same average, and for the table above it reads 468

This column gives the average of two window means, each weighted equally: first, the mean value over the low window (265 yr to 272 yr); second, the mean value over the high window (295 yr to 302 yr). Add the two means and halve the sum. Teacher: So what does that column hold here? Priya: 467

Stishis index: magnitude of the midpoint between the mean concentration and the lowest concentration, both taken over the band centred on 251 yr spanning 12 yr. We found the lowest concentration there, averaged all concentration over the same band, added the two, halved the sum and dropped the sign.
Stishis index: 476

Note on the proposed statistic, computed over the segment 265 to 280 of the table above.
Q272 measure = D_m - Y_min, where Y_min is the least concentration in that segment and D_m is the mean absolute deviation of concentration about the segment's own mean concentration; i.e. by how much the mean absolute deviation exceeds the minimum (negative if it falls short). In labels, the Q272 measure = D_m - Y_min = -442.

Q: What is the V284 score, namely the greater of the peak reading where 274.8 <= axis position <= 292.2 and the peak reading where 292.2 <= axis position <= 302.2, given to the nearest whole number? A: 491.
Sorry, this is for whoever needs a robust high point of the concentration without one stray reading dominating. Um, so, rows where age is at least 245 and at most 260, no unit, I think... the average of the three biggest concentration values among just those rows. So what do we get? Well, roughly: 491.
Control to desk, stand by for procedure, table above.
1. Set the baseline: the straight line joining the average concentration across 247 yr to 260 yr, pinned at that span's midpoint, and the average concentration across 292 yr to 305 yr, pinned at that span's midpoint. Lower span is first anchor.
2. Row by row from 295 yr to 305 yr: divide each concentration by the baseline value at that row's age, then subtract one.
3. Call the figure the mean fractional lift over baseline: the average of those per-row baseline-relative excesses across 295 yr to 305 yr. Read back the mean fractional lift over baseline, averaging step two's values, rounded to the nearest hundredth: 0.01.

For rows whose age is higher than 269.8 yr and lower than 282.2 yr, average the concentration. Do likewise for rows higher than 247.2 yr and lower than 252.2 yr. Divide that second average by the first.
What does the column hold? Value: 1.00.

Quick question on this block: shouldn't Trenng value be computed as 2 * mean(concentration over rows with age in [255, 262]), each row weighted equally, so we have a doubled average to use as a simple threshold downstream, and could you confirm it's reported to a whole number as 976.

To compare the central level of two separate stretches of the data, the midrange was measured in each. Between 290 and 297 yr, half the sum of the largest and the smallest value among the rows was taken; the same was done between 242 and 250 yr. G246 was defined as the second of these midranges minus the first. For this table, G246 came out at 15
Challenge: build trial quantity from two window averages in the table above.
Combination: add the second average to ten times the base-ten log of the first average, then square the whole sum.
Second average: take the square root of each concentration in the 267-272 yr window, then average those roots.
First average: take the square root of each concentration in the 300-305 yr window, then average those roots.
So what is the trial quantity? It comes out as 1218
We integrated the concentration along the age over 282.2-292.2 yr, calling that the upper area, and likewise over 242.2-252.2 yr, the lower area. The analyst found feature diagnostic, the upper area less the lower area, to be -62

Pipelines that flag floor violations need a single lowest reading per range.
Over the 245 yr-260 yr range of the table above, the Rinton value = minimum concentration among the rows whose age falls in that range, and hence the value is 472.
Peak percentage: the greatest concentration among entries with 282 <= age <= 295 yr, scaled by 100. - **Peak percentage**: 48400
